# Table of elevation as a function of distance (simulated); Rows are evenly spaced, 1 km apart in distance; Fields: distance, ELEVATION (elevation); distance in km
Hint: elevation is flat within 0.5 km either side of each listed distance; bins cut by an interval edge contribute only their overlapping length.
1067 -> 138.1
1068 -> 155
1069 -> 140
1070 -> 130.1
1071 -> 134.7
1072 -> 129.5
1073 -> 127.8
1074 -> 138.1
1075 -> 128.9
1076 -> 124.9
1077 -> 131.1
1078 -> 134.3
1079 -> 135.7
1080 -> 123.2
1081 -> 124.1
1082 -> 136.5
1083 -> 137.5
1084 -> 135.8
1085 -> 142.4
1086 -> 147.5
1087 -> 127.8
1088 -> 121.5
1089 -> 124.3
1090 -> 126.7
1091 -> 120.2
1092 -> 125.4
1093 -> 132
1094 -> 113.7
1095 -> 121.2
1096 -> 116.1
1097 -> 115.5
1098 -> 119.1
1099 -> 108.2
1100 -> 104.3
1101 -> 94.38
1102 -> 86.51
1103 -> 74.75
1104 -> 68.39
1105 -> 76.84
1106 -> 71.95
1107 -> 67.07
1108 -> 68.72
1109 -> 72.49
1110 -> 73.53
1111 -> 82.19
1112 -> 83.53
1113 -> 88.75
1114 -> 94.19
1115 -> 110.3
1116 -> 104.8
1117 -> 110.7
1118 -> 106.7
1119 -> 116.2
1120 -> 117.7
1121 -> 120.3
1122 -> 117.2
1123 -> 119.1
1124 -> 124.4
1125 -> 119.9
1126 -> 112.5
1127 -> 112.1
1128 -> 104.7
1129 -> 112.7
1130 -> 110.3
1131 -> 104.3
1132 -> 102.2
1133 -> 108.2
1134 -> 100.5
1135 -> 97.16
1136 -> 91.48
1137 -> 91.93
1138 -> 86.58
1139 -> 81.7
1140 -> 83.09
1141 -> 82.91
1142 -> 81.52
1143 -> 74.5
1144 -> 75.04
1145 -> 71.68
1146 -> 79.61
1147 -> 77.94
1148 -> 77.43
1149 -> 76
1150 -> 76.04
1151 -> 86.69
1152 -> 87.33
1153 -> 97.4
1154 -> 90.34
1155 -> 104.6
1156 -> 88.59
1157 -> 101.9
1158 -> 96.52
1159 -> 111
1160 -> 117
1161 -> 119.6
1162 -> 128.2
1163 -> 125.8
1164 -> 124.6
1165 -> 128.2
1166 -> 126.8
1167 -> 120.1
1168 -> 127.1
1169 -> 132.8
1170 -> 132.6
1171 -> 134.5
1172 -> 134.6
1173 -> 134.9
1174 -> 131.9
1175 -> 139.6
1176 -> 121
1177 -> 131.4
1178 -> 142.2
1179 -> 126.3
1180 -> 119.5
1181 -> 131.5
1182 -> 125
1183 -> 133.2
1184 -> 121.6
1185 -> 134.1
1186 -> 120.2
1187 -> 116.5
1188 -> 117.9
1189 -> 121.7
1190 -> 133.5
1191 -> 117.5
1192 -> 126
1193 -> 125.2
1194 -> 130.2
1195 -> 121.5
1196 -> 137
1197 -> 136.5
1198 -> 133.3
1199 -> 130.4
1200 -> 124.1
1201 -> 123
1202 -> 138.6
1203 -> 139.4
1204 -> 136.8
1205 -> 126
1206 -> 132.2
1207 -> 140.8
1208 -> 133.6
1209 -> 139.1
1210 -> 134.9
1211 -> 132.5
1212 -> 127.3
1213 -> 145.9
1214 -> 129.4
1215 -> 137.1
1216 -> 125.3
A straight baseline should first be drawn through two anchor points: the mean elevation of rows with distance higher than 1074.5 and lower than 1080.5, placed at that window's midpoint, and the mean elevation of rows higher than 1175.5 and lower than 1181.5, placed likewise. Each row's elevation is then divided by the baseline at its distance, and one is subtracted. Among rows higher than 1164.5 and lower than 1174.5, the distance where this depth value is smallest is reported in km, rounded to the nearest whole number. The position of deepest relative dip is 1167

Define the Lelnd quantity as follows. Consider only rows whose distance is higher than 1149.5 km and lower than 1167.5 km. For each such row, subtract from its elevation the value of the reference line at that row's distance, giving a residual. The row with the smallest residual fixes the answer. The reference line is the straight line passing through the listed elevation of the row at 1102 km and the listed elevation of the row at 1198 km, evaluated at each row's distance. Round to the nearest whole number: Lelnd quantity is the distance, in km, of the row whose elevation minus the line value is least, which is 1150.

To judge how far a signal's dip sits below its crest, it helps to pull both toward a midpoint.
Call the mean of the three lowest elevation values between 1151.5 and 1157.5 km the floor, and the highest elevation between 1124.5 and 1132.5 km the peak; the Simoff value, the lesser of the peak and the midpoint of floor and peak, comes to 104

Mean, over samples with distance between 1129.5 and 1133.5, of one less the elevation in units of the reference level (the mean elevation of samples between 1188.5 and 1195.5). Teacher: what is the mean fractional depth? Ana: 0.151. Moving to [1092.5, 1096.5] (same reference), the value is 0.035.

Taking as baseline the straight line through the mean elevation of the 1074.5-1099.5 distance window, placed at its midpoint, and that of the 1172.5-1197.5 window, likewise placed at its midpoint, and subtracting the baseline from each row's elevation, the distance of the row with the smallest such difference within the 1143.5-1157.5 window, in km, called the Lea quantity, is 1145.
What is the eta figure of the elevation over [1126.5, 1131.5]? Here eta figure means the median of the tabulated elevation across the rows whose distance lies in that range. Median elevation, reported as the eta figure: 110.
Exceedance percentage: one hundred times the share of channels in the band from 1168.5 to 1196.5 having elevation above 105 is 100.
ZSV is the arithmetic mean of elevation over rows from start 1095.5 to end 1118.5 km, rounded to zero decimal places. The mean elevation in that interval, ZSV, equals 91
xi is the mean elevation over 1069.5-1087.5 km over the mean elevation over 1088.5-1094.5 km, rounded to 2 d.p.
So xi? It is 1.07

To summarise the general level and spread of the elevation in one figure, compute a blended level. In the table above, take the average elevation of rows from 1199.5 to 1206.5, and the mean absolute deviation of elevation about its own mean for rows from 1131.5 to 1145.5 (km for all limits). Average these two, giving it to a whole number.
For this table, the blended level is 70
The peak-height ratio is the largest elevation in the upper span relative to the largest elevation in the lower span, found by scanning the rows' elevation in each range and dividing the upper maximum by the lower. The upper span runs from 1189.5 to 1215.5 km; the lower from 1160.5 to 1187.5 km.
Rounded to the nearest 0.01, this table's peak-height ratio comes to 1.03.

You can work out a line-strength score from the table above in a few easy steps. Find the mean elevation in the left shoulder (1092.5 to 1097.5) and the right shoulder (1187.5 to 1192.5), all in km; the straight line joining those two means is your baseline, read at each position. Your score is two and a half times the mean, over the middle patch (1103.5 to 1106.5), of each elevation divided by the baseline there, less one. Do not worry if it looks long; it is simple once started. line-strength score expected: -1.0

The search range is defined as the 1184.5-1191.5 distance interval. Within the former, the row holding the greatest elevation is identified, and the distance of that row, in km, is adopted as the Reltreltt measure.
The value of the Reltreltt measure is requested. 1185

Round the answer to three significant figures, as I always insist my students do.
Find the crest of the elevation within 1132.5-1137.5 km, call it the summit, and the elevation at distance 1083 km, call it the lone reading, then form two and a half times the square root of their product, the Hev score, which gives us 305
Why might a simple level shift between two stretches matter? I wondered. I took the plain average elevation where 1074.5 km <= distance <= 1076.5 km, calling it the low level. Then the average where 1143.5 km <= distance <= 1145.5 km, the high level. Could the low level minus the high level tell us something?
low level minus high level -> 54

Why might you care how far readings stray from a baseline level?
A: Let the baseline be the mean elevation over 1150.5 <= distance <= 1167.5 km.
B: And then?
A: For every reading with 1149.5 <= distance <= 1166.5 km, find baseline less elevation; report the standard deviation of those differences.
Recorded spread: 17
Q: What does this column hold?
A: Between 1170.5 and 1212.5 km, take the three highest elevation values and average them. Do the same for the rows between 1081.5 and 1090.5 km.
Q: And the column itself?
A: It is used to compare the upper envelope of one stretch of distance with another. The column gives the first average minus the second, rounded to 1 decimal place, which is -1.6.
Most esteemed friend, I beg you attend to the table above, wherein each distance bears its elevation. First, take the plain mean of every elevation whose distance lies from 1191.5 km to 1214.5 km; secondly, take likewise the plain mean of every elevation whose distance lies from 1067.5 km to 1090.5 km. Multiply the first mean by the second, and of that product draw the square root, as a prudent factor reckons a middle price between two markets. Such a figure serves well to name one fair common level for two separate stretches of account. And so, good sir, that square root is 133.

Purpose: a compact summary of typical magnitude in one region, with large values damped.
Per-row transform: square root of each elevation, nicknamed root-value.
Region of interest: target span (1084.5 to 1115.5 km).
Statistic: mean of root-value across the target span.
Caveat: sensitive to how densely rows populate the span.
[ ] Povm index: 10.1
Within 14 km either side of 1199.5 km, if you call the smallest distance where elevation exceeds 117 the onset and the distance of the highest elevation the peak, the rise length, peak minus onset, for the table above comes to 27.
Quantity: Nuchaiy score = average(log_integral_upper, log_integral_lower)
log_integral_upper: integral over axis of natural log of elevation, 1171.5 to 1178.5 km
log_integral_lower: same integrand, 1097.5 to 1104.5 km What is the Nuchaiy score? 33.0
